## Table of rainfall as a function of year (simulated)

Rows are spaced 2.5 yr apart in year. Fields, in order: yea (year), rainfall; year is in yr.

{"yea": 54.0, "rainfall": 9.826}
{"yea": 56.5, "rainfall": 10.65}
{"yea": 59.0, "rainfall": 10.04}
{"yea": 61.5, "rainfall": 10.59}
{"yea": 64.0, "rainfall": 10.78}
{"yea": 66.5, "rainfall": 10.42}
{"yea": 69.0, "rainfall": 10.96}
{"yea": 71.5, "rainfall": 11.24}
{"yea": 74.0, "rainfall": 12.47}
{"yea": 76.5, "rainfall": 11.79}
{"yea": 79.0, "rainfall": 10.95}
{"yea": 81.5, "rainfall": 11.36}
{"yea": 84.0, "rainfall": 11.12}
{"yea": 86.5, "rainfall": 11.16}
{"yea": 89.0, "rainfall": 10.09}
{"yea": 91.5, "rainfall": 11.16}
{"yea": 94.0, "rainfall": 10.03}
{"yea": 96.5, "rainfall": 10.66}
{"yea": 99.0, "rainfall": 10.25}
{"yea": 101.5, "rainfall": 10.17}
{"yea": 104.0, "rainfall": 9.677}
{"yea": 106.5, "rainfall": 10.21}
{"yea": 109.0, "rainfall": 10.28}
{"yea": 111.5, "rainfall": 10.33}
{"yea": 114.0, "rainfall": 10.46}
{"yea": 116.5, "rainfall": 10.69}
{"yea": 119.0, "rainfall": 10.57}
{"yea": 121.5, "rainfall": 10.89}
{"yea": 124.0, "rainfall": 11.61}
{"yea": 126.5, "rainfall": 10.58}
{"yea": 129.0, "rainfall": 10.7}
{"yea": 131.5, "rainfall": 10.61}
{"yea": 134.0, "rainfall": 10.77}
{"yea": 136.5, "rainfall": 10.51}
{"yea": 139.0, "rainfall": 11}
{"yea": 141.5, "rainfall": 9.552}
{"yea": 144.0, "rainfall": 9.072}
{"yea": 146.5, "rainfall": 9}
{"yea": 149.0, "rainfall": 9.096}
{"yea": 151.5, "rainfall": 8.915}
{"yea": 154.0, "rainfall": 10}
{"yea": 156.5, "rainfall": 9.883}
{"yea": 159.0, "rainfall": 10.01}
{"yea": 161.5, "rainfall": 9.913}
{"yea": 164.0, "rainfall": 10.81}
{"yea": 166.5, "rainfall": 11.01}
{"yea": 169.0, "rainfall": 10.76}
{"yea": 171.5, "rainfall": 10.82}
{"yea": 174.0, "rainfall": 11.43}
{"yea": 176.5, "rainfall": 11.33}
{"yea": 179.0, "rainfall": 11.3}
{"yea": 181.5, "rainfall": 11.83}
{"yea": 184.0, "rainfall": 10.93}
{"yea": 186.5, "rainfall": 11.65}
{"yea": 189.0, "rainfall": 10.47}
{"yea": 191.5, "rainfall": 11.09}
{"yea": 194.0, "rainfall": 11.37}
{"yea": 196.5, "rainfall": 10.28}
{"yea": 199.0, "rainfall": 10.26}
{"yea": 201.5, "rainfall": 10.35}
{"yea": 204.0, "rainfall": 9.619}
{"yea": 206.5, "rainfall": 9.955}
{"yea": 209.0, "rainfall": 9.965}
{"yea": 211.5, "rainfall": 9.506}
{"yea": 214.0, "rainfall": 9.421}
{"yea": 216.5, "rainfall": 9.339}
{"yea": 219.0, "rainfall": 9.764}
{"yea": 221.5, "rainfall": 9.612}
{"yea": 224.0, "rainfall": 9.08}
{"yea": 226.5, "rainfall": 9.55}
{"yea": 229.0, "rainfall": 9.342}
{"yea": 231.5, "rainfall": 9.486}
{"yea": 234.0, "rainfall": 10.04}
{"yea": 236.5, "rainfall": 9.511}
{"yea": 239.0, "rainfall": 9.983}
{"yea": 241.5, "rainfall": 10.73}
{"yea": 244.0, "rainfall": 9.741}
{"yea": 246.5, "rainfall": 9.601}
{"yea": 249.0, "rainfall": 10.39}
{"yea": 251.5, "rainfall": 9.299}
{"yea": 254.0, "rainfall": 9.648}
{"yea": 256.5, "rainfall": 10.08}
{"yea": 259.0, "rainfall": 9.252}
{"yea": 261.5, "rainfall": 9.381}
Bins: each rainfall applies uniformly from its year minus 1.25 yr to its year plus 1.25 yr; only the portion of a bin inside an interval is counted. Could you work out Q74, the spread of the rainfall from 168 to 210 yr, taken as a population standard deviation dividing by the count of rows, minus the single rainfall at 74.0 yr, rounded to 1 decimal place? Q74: -11.8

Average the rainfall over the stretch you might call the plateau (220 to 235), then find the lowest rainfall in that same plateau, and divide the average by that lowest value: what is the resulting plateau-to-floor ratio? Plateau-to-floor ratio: 1.05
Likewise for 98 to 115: 1.05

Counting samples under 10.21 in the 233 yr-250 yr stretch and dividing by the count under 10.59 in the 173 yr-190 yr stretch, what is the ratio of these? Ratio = 5.0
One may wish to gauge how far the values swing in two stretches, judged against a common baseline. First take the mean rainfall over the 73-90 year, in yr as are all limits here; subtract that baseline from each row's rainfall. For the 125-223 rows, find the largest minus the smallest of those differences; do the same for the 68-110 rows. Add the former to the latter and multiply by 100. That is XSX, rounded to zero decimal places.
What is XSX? 571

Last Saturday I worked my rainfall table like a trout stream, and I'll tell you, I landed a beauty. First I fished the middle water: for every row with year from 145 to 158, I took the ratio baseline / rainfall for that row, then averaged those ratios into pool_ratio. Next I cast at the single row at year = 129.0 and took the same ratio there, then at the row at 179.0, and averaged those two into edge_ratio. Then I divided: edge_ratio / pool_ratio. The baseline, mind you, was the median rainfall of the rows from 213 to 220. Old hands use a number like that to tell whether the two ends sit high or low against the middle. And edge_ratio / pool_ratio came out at 0.85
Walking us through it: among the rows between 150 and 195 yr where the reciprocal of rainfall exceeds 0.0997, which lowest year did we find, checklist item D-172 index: 151.5 yr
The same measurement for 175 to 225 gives 204.0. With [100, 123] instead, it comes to 104.0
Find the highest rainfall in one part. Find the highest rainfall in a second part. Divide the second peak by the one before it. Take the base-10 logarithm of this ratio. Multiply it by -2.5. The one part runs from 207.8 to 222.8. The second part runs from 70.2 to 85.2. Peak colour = -0.24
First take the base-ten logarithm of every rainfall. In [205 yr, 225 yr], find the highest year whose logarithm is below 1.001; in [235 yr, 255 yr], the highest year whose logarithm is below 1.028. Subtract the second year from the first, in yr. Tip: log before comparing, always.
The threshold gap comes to -30.0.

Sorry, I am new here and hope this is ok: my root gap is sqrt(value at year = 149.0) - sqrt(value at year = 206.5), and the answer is -0.14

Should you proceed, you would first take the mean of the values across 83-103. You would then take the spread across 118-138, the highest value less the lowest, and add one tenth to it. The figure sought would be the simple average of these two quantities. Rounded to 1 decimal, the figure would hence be 5.9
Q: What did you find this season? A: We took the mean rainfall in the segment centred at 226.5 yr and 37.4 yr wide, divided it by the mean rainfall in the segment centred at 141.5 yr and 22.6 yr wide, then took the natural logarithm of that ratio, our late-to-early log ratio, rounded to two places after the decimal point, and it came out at -0.02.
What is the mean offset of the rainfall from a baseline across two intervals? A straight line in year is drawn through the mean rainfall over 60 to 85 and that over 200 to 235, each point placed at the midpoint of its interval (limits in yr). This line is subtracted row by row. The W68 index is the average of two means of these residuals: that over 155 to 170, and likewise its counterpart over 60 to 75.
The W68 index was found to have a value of 0.0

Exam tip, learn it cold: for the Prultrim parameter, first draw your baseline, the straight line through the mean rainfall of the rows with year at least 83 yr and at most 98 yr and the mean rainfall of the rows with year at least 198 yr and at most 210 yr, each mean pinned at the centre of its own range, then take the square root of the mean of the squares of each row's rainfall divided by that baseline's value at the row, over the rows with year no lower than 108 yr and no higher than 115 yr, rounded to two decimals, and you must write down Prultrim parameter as 0.98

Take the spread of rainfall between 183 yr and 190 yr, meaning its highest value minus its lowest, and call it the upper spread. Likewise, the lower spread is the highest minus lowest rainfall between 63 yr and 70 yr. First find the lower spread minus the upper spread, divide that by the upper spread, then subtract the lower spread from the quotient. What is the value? -1.1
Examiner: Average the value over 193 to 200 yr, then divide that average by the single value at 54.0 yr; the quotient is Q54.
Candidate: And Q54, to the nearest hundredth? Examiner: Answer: 1.08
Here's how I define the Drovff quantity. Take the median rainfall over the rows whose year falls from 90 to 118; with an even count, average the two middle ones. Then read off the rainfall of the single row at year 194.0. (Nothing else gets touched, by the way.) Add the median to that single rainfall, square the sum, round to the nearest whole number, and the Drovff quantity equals 469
